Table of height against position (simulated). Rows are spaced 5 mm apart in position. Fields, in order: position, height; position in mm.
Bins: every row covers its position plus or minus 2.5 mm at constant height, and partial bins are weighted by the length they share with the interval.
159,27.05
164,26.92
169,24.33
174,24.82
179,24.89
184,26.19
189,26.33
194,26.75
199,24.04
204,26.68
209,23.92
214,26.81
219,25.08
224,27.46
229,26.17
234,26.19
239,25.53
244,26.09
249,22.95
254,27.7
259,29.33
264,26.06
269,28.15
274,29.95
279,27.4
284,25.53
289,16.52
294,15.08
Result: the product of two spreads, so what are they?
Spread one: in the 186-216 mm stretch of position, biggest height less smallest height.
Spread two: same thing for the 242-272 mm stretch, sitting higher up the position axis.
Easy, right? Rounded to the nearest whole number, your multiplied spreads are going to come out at 18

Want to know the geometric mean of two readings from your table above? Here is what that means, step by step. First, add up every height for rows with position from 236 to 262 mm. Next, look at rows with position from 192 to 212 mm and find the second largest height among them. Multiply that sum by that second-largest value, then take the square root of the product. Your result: 59.3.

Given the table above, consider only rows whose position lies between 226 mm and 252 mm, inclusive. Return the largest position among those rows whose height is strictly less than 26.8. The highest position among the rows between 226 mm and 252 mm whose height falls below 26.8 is 249 mm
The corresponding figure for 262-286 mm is 284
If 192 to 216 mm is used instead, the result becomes 209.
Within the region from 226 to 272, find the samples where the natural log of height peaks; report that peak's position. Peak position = 259 mm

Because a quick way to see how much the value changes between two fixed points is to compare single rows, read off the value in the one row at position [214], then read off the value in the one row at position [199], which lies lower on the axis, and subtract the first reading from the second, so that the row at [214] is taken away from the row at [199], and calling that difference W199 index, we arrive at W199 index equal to -2.8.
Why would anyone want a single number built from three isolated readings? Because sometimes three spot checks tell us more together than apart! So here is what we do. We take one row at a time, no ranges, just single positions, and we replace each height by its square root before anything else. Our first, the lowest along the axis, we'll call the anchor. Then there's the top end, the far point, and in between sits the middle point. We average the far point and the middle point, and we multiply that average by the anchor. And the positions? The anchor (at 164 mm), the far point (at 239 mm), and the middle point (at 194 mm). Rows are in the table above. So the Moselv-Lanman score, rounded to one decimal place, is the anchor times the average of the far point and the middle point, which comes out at 26.5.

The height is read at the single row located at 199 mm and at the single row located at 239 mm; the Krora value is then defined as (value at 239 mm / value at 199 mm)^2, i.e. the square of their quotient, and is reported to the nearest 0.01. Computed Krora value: 1.13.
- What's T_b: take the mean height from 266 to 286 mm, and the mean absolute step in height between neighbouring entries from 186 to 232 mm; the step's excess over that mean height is -25.7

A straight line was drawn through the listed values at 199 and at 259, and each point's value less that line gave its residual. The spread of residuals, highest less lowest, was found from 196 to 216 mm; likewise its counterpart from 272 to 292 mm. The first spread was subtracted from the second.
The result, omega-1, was 11.6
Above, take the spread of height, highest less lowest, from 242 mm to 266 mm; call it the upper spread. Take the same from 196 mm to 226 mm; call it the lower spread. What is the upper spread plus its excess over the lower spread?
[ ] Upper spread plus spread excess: 9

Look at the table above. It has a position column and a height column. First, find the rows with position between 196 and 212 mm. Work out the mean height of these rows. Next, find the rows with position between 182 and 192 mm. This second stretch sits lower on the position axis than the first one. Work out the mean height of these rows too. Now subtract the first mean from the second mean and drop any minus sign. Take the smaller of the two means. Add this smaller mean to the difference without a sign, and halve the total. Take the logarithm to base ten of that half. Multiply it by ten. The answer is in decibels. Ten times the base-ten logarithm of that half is 11.2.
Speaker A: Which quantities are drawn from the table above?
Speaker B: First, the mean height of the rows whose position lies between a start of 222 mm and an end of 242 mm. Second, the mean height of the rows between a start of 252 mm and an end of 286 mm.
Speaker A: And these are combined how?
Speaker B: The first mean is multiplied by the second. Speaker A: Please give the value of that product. 730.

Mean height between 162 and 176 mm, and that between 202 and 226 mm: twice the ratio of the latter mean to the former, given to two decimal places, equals 2.05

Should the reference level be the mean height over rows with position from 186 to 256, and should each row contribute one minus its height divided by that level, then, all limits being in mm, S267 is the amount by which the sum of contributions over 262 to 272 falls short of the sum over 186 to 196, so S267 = 0.04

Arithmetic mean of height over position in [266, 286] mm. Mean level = 27.8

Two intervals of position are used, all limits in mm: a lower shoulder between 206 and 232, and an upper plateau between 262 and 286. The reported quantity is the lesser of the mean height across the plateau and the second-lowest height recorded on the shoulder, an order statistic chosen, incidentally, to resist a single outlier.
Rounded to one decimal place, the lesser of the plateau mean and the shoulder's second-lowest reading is 25.1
